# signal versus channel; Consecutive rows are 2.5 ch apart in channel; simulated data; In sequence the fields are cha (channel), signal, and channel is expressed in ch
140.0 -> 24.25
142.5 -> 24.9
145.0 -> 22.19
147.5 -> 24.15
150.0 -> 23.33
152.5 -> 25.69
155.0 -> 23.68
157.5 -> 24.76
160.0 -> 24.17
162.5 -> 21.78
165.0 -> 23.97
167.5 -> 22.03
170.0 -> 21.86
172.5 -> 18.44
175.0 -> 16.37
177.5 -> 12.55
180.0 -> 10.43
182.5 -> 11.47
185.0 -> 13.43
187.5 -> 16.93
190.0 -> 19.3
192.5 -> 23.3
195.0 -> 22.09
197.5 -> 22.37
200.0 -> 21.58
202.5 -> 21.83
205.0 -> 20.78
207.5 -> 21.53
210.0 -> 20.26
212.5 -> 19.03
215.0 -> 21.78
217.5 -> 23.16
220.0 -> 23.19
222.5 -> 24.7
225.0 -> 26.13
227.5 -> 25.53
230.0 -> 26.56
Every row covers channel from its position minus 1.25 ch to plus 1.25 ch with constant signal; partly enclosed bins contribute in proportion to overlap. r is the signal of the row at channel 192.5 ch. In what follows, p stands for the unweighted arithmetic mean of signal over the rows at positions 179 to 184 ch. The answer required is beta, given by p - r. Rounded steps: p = 11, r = 23.3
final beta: -12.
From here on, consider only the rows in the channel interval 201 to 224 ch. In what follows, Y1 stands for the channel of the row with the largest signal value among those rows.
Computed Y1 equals 222.5 ch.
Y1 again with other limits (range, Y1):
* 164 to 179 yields 165.0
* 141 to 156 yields 152.5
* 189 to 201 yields 192.5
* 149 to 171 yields 152.5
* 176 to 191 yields 190.0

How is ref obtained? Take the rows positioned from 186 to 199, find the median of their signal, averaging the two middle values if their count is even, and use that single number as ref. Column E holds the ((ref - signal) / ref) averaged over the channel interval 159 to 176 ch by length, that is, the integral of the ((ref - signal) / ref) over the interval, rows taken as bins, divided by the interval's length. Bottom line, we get 0.04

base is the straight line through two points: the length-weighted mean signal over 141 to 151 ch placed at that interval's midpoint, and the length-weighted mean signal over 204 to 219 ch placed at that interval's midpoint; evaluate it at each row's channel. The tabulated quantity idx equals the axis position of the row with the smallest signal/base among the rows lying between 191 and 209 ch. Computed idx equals 205.0 ch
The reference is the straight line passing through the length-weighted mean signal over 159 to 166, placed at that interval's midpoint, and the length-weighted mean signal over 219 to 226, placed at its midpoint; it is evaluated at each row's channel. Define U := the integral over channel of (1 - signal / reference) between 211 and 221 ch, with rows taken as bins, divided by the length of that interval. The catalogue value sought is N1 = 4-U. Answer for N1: 3.89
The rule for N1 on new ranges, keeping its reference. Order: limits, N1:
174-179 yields 3.60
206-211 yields 3.86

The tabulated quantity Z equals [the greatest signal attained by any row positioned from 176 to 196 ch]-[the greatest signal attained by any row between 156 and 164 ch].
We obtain -1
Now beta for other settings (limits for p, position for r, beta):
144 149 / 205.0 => 2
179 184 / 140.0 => -13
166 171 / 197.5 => 0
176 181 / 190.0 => -8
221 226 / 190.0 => 6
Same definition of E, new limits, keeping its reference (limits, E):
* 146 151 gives -0.07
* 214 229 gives -0.09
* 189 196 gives 0.02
